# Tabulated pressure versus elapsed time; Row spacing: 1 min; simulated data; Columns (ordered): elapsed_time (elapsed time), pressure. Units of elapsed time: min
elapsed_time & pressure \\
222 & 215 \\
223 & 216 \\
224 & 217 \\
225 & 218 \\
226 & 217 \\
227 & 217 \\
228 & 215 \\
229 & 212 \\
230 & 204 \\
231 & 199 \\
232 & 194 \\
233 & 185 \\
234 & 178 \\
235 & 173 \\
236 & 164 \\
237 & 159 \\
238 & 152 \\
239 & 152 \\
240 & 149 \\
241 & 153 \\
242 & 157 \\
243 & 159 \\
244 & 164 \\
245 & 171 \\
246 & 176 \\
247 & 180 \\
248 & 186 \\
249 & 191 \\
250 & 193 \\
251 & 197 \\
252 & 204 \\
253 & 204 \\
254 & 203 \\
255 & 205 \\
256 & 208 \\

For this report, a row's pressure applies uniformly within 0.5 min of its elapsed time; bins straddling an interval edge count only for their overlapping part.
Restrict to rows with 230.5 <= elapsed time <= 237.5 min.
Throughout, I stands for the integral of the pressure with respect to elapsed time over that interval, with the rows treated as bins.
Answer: 1252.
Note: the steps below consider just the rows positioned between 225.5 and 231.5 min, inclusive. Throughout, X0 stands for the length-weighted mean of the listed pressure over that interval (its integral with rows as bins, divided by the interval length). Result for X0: 211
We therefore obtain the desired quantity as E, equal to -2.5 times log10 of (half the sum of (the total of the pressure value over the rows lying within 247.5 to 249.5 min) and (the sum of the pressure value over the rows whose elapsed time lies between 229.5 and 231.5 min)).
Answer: -6.48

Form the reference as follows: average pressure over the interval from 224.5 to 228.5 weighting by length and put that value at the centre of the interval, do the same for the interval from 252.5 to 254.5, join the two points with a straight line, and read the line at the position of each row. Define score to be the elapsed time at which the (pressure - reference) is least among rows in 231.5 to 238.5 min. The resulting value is 238 min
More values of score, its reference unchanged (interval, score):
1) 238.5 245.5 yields 240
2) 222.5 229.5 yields 229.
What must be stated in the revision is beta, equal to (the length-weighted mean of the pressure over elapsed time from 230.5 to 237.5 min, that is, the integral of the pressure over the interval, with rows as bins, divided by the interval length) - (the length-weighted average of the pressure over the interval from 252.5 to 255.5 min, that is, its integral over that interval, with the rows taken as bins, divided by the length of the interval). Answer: -25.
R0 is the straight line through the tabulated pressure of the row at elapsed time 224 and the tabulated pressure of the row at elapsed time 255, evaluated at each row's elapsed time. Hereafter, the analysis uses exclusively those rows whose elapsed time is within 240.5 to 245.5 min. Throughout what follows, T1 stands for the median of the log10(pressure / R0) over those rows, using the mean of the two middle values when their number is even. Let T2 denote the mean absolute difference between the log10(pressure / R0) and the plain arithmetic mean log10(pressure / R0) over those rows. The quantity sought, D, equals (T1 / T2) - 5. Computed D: -13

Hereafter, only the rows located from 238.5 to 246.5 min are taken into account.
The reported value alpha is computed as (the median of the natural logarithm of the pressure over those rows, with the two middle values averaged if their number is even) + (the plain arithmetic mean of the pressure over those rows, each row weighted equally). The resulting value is 165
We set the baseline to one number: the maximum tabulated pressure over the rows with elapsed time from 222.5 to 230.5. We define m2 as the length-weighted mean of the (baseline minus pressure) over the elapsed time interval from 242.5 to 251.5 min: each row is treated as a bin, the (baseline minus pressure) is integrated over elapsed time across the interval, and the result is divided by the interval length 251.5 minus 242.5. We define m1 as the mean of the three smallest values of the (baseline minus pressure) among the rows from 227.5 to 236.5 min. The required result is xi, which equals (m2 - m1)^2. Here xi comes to 940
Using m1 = 8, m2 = 38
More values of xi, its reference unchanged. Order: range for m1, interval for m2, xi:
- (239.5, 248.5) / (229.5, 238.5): 4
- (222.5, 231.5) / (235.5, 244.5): 3694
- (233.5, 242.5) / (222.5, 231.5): 1690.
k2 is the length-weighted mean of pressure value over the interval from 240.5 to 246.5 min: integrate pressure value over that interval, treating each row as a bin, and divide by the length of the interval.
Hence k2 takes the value 163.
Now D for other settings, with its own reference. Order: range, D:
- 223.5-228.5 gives -4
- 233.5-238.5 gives -10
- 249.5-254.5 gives -6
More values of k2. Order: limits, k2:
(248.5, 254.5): 199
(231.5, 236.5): 179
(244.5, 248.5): 178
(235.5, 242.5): 155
